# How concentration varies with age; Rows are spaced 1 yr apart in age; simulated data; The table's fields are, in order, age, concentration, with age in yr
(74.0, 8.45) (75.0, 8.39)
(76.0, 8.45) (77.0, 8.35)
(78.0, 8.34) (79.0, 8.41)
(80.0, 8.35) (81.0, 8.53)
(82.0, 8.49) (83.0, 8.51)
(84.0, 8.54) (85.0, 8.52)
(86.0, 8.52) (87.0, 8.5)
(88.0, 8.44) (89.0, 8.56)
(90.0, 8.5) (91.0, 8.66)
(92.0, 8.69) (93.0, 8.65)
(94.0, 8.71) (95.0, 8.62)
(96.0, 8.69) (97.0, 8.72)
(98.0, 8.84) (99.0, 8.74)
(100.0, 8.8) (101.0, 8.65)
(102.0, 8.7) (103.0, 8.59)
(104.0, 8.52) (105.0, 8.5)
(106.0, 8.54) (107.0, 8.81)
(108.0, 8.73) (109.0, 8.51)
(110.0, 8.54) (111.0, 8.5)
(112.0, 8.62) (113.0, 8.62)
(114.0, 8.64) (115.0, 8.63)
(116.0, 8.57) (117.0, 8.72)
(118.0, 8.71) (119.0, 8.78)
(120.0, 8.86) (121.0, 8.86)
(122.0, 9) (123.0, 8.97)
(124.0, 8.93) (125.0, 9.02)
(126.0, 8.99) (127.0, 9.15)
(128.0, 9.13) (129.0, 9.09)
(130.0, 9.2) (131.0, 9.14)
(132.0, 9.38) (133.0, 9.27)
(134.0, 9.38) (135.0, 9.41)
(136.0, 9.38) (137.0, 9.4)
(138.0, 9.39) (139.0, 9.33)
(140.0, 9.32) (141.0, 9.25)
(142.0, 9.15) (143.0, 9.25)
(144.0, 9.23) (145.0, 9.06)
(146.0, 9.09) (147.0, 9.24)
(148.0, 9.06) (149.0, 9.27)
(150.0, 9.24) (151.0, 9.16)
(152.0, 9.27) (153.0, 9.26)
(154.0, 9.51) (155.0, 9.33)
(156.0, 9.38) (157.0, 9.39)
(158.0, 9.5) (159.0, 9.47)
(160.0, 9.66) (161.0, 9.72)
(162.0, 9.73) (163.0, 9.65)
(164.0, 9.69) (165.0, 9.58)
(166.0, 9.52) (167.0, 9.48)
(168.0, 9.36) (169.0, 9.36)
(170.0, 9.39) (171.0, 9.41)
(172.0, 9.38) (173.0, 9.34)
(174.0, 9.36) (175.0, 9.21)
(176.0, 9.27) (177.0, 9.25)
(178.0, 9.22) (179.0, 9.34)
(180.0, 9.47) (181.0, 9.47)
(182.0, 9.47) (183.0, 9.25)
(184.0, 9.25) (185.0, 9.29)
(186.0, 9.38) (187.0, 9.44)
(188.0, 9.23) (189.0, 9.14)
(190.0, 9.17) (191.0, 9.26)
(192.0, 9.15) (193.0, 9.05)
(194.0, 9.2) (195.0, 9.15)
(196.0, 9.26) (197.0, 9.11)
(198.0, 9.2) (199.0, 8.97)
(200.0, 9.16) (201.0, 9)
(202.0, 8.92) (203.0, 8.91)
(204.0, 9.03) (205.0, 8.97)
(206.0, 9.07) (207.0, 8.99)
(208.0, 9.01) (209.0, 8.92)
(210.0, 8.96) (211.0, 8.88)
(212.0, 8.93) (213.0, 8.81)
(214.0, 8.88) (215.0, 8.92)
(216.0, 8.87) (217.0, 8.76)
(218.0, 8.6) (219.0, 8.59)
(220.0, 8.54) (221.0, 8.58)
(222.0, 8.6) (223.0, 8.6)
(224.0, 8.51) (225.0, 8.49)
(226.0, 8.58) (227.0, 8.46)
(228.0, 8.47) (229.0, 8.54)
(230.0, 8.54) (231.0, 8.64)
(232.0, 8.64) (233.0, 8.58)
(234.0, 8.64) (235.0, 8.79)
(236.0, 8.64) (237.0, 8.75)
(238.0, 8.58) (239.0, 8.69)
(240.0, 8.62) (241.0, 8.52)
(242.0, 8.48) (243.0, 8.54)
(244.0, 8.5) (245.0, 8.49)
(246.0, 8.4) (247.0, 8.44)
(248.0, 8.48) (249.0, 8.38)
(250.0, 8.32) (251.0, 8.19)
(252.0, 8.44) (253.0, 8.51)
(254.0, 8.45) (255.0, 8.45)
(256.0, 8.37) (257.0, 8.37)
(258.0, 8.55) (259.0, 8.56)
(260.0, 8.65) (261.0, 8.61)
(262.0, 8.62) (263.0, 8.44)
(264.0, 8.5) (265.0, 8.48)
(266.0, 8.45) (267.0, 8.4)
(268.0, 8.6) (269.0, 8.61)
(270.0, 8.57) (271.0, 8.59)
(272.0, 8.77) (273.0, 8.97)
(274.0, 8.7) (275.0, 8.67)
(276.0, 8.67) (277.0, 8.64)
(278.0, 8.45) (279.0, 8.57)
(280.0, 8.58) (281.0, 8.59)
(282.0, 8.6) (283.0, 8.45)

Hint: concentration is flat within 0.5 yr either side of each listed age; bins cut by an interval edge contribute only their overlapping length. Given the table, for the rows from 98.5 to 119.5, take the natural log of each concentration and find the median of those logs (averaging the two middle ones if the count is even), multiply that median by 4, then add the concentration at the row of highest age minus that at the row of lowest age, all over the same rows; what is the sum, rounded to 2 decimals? 8.66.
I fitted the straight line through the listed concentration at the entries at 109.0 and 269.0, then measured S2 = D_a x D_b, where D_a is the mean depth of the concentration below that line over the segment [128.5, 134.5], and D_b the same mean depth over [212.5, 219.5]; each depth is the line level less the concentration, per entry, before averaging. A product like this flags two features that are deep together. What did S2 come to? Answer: 0.14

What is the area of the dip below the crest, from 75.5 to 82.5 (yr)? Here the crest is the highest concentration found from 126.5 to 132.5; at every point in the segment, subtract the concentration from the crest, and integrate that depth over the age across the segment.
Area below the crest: 7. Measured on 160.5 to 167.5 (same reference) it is -2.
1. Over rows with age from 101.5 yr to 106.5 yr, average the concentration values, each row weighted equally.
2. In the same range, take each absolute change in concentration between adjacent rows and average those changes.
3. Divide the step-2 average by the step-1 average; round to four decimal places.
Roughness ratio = 0.0070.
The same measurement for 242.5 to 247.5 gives 0.0053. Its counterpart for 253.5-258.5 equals 0.0077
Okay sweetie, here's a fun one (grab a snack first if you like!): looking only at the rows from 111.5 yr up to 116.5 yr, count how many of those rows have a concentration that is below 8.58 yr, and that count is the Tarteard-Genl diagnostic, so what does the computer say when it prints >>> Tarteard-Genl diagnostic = 1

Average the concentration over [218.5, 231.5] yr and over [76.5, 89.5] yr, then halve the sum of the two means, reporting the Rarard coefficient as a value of 8.51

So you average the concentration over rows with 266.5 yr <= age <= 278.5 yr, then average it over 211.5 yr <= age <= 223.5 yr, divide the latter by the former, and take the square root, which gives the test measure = 1.01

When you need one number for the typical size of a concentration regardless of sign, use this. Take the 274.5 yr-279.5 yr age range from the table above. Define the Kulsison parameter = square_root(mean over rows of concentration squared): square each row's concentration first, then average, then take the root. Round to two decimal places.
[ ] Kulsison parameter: 8.60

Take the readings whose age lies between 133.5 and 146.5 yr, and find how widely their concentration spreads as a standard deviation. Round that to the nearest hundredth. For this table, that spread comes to 0.12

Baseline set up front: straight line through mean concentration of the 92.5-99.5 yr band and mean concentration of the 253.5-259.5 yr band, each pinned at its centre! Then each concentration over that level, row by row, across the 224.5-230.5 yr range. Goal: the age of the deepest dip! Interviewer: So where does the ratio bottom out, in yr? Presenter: 227.0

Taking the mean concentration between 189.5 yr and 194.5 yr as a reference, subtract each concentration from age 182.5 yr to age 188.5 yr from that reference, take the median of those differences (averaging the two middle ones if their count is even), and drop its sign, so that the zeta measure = 0.10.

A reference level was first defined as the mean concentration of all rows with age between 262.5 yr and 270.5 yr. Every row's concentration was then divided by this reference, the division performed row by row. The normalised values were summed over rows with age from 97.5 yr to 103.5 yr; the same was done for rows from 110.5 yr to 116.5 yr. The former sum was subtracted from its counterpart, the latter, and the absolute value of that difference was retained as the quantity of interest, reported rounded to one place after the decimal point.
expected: 0.1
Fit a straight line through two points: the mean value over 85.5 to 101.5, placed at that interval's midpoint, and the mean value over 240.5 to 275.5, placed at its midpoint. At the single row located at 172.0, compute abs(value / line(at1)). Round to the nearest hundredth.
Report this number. 1.09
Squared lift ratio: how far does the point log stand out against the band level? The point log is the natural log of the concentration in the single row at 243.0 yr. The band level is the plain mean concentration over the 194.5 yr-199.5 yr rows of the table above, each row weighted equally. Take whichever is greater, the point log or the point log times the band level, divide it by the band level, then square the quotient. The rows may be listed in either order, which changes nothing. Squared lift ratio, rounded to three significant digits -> 4.60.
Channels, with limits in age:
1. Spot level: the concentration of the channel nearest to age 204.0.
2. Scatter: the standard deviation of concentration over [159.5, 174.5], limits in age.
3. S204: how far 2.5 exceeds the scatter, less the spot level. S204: -6.7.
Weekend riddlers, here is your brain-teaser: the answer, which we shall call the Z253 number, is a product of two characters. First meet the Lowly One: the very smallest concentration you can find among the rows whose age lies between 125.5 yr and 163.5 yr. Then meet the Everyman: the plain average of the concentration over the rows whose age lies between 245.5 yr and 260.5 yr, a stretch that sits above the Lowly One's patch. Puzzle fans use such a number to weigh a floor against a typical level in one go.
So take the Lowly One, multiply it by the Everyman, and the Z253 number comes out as 76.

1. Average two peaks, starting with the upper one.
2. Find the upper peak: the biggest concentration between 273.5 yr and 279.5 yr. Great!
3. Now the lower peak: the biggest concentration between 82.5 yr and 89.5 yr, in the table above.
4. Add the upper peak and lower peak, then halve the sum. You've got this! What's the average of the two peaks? 8.63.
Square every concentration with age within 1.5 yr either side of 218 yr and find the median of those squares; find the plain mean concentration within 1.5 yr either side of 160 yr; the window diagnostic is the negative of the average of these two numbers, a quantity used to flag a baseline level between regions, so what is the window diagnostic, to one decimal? -41.8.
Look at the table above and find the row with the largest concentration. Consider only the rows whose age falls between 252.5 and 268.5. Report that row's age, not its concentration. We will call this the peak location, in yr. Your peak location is 260.0 yr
